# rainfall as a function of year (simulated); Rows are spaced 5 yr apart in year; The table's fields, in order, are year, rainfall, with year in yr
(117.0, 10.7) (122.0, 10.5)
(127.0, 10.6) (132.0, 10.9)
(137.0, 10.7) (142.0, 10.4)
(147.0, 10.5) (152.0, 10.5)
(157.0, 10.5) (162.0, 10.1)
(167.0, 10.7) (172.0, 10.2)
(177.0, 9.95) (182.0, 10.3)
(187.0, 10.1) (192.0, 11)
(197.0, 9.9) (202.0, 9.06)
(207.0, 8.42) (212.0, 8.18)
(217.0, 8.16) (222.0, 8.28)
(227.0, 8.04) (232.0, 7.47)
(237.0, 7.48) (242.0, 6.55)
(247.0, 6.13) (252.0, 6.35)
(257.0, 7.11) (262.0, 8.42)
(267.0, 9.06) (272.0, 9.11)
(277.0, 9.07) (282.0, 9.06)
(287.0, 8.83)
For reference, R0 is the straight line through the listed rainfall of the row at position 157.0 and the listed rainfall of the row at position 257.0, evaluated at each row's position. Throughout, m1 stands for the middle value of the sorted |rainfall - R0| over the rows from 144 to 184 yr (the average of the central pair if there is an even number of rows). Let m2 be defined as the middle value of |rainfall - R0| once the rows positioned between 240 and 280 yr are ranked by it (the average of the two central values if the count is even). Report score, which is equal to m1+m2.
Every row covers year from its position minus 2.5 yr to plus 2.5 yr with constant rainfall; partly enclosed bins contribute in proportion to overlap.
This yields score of 1.62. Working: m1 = 0.22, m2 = 1.4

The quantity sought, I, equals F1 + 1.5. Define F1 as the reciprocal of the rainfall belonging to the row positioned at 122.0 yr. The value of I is 1.60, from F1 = 0.10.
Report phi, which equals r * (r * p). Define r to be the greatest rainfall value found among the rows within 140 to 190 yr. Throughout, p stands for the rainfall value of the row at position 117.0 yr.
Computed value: 1225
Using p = 10.7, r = 10.7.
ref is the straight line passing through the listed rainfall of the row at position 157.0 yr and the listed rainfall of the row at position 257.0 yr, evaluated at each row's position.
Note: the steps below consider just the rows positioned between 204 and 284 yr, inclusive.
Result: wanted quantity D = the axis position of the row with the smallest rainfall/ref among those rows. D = 247.0 yr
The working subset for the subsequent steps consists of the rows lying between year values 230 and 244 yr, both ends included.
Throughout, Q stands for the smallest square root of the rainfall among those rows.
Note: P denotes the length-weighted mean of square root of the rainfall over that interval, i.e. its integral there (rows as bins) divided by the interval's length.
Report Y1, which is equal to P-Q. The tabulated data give 0.119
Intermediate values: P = 2.68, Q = 2.56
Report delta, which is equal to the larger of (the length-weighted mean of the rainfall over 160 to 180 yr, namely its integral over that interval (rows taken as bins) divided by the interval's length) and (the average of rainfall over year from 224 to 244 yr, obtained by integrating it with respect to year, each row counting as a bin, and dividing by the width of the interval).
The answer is 10.24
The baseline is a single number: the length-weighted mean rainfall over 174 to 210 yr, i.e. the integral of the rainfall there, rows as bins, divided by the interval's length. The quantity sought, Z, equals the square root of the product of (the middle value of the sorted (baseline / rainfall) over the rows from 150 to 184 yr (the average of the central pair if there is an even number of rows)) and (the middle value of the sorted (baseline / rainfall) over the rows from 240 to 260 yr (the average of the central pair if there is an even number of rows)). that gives 1.20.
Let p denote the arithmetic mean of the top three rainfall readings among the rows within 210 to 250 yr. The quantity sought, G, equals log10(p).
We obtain 0.91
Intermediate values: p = 8.2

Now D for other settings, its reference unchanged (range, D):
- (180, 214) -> 212.0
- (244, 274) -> 247.0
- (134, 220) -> 142.0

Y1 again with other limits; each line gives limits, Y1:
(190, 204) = 0.147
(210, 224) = 0.008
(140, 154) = 0.010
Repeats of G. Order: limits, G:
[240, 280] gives 0.96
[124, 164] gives 1.03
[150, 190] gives 1.02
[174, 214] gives 1.02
